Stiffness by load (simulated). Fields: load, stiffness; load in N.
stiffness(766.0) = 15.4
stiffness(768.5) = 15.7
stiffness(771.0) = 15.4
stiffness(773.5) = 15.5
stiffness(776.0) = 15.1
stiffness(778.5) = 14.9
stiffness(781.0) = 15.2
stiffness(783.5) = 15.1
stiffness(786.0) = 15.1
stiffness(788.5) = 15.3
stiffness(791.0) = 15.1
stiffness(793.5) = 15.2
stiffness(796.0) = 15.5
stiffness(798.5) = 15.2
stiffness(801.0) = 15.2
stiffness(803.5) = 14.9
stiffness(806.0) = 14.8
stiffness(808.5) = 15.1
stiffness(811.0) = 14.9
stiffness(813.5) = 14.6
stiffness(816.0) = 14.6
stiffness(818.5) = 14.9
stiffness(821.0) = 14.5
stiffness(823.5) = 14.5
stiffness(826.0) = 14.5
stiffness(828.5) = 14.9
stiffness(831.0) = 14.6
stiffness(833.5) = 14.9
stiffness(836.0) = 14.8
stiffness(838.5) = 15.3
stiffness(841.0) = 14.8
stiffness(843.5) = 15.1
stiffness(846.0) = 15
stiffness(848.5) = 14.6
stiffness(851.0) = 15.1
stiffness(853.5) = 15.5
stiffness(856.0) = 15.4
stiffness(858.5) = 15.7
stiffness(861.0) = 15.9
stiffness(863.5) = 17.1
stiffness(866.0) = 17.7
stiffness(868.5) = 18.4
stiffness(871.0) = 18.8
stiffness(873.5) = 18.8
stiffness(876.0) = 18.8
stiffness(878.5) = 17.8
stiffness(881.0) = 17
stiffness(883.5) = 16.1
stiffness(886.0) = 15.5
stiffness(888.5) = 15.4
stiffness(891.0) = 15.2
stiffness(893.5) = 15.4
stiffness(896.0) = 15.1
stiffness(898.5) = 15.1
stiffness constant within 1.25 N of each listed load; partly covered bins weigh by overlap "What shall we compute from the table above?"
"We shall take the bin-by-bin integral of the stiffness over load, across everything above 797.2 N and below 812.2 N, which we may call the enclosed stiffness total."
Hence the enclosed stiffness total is 225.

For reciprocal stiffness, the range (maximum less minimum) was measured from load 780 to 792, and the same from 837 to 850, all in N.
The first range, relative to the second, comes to 0.28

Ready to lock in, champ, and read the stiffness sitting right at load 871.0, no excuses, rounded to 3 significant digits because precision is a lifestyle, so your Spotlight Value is 18.8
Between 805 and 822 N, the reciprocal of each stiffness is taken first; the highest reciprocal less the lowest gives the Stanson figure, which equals 0.0027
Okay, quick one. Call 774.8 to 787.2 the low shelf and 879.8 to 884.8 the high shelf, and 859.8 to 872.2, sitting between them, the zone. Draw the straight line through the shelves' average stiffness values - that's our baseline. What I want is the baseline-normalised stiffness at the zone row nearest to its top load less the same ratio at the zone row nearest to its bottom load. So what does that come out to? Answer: 0.17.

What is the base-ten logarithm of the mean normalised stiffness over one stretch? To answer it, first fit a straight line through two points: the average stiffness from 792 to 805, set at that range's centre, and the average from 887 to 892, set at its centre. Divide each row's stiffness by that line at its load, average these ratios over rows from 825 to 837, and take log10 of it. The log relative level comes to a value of -0.014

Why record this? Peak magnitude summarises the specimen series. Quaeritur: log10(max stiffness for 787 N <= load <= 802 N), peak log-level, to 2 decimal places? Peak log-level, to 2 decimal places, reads 1.19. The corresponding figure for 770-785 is 1.19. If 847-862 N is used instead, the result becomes 1.20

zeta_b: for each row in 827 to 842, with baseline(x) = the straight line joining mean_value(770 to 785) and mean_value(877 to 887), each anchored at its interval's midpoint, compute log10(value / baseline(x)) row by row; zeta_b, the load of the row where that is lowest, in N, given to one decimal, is 831.0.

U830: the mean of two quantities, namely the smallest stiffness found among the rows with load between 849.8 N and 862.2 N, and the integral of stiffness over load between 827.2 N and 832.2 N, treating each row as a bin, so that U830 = 44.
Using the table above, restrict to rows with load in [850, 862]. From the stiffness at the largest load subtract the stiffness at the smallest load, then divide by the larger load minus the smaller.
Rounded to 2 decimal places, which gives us 0.08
